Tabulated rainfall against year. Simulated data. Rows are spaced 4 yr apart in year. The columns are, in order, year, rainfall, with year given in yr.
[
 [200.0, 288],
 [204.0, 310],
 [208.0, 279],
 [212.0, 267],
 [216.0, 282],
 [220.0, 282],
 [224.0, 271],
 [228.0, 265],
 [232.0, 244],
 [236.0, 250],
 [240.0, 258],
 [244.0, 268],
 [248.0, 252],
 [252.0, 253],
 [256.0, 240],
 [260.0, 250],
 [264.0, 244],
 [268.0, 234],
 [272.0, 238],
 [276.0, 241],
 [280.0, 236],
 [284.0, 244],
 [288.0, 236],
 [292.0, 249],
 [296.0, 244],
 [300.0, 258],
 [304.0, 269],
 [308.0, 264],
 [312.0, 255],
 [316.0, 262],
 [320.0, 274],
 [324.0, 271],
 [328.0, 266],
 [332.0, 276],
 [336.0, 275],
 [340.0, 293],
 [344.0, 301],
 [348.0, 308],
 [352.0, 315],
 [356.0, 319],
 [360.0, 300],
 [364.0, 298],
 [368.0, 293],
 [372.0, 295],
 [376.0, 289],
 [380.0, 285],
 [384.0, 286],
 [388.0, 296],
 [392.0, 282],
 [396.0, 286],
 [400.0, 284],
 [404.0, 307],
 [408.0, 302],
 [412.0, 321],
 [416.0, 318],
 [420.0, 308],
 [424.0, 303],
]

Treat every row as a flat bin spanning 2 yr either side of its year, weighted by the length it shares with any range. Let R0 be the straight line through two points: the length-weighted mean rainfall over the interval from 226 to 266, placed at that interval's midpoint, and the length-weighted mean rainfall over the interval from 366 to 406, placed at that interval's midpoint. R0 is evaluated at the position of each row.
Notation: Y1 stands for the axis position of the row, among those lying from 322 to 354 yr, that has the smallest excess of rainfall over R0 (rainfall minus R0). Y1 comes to 328.0 yr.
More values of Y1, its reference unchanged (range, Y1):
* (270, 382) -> 288.0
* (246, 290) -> 288.0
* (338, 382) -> 380.0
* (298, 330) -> 312.0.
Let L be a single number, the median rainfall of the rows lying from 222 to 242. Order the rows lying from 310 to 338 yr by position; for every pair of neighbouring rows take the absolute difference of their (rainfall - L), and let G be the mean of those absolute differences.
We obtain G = 6.3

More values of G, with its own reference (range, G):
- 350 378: 6.3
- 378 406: 9.0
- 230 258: 9.0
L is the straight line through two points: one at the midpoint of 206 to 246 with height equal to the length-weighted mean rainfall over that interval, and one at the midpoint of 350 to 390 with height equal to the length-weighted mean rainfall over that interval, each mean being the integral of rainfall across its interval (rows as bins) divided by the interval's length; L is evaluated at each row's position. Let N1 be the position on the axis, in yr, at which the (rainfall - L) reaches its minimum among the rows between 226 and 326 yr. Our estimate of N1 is 288.0 yr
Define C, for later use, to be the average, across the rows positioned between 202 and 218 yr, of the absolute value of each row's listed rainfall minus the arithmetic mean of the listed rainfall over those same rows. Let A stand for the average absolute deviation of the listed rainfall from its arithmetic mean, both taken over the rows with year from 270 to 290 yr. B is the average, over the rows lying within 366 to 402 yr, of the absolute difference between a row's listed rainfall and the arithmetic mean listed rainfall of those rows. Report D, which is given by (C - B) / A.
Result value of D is 3.0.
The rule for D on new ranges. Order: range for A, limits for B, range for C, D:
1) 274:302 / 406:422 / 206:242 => 0.7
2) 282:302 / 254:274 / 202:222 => 1.0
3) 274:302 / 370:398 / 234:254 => 0.2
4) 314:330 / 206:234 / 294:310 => -0.5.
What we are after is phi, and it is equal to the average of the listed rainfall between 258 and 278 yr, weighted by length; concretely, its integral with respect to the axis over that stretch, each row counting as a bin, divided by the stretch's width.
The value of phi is 241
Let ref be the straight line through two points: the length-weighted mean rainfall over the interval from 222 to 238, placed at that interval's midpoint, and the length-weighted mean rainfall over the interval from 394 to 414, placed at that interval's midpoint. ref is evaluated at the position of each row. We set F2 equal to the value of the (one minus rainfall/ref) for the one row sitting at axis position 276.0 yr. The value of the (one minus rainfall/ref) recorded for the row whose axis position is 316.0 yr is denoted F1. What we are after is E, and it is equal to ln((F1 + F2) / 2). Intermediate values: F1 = 0.059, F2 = 0.103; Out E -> -2.5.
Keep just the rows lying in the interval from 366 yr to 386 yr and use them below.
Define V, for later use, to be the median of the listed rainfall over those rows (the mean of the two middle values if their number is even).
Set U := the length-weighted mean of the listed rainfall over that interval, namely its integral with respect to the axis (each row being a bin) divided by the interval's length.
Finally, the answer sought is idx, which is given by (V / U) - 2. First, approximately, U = 290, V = 289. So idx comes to -1.00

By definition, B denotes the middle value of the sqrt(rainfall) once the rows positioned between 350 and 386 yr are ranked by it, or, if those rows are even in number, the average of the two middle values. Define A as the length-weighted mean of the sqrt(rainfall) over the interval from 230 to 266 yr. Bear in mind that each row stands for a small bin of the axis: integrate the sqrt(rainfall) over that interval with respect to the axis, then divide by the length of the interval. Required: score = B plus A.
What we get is 33.0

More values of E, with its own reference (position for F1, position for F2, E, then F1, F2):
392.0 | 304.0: -3.3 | 0.051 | 0.024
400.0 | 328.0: -2.9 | 0.050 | 0.055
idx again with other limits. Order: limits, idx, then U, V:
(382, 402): -1.00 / 287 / 286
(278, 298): -0.99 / 242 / 244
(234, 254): -1.01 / 256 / 253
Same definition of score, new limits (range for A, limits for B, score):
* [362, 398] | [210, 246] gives 33.4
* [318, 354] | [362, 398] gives 33.9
